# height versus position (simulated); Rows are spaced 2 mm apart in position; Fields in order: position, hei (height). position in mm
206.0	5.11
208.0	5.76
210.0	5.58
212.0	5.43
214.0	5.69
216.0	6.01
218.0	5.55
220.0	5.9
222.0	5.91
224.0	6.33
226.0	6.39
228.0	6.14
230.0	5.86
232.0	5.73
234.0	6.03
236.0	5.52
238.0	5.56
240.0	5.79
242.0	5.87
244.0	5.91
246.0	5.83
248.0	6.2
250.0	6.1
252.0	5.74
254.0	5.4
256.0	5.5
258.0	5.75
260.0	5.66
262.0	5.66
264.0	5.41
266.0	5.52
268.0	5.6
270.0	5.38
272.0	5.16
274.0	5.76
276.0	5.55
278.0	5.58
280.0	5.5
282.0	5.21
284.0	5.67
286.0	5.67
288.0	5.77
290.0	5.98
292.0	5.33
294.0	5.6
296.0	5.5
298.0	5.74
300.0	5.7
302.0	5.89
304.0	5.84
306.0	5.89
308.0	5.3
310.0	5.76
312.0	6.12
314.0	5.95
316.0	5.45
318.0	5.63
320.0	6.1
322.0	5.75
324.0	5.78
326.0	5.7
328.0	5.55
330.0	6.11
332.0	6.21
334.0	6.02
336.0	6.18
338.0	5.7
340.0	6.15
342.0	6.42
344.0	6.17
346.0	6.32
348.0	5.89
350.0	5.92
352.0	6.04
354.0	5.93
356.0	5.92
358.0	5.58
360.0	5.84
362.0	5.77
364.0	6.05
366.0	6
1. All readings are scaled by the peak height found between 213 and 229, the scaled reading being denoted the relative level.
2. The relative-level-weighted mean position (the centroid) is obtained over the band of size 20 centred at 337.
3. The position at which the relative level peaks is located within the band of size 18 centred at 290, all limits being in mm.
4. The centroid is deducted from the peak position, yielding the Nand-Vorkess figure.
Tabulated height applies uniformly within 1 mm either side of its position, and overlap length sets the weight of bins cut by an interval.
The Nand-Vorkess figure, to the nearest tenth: -47.1 mm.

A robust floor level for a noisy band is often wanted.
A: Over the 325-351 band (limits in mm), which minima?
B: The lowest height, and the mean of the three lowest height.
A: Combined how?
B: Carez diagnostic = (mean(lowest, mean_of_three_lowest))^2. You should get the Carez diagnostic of 31.4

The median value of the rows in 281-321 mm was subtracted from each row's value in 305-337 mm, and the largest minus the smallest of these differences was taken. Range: 0.91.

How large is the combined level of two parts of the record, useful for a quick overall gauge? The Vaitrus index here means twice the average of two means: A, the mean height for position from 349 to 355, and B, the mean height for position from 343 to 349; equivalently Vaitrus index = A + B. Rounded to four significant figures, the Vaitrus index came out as 12.09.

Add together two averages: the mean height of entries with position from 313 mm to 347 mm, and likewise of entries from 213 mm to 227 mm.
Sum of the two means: 11.9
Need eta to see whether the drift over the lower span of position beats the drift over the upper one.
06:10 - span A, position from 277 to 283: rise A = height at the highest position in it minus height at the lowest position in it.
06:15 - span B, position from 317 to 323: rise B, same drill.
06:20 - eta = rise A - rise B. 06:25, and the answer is -0.49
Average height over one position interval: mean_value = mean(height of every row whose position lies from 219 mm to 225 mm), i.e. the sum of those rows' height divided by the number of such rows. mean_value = 6.05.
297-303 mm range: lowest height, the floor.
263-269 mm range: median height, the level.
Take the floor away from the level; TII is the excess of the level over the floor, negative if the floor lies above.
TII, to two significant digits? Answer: -0.18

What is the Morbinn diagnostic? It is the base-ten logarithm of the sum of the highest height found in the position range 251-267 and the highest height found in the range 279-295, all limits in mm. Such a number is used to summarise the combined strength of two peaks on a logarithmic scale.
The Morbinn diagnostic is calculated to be 1.07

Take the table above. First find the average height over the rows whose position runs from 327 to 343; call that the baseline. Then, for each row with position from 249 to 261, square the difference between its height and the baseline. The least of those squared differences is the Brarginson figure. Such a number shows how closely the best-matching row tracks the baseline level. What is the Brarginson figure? 0.003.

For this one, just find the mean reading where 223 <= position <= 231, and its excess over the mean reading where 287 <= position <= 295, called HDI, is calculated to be 0.51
